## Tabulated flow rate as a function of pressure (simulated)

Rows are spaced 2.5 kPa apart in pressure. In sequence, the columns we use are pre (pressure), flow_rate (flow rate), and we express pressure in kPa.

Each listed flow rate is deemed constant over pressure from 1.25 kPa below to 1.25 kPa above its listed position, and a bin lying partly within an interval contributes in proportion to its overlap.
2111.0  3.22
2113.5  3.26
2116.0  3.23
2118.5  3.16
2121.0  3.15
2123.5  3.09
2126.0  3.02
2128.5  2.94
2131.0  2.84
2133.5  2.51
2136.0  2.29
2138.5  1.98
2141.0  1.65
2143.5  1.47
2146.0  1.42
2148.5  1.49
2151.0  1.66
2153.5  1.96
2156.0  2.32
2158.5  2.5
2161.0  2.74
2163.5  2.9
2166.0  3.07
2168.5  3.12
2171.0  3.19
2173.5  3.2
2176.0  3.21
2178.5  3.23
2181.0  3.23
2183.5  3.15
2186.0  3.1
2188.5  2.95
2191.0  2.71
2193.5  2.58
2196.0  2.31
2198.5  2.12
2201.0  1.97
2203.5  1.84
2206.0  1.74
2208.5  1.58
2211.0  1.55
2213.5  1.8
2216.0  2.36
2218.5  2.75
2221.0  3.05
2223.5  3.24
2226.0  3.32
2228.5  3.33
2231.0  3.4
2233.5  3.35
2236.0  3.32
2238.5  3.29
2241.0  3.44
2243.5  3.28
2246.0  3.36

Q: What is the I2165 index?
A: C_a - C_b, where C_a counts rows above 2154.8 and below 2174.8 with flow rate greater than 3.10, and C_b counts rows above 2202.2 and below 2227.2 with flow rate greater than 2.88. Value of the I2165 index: 0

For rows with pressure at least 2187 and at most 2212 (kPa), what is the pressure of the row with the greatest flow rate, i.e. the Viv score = 2188.5 kPa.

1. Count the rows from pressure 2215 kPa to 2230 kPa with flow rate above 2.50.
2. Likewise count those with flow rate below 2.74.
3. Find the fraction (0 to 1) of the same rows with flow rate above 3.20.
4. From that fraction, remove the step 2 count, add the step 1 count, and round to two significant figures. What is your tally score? 4.5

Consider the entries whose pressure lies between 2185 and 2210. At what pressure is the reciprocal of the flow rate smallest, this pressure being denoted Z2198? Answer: 2186.0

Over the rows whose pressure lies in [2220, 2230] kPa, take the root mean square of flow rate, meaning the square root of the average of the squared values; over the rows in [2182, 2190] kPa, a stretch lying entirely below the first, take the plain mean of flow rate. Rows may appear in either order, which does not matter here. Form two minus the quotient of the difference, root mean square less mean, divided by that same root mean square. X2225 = 1.9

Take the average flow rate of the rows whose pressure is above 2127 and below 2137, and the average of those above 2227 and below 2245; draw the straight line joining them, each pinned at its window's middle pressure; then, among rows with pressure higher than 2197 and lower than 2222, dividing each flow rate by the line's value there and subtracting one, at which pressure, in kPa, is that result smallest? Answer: 2211.0 kPa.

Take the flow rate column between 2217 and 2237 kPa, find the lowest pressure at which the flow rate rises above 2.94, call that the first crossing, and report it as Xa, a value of 2221.0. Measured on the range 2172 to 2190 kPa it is 2173.5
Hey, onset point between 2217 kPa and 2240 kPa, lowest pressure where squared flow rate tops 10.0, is 2223.5 kPa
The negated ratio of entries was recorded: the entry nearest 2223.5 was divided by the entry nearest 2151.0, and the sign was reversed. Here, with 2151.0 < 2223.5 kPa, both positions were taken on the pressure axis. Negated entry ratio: -2.0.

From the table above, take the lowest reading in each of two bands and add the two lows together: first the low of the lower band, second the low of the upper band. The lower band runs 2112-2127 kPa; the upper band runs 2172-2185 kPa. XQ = 6.2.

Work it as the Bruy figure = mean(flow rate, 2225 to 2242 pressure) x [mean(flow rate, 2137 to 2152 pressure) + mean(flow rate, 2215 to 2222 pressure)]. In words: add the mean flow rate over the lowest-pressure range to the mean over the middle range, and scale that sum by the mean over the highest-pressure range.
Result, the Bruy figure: 14.5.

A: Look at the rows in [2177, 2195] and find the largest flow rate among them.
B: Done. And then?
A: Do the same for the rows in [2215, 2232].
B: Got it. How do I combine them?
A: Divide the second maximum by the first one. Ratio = 1.05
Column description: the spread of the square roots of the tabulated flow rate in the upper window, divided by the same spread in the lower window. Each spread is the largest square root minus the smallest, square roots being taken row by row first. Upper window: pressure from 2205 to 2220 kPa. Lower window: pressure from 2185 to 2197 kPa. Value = 1.7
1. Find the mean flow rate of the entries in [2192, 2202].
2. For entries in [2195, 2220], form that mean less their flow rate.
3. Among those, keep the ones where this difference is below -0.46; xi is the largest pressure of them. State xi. 2218.5 kPa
